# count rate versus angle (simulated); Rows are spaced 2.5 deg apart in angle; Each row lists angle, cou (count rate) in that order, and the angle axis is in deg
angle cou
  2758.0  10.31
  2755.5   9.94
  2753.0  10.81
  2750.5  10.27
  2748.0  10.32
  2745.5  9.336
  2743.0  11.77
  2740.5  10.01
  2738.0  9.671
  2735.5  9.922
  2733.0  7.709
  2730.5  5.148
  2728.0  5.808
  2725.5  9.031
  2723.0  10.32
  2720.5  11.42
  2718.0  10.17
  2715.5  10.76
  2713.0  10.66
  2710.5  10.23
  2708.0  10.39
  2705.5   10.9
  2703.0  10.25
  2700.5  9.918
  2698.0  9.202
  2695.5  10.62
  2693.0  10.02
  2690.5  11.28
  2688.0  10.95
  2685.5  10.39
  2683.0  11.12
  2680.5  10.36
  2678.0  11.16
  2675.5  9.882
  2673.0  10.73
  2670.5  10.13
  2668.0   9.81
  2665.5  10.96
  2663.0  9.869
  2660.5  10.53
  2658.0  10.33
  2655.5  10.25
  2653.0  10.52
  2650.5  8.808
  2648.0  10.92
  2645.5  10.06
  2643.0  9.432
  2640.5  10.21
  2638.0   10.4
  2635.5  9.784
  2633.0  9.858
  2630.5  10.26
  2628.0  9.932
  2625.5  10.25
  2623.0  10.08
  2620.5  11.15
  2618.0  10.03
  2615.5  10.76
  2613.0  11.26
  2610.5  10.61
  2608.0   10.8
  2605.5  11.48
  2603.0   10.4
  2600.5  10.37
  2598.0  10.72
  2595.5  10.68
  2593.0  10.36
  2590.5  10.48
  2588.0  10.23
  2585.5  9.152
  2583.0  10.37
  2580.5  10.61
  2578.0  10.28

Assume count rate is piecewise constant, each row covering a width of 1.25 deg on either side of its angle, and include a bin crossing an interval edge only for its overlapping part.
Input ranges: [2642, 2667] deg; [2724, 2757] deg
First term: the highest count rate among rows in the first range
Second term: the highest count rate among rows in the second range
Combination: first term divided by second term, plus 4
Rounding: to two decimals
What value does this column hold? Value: 4.93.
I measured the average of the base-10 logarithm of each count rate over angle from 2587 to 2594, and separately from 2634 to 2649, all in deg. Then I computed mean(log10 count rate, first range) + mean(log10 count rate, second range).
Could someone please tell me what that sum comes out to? 2.02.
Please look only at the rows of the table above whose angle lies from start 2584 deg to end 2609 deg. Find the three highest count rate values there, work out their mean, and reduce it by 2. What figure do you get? 9.0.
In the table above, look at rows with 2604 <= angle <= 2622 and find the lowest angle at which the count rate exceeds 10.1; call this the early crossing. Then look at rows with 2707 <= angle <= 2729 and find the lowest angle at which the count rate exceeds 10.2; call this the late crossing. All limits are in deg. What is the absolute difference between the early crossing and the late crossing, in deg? 102.5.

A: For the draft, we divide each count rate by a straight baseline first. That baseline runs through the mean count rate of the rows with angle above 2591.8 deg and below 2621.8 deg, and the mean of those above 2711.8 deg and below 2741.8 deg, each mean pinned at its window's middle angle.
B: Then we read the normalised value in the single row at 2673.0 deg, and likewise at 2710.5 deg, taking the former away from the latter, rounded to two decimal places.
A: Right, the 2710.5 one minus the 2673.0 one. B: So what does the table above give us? 0.00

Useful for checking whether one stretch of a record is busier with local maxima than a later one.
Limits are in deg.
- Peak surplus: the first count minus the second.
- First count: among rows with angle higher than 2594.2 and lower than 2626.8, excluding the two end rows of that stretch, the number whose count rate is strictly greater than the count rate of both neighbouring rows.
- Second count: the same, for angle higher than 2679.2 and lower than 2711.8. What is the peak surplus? 0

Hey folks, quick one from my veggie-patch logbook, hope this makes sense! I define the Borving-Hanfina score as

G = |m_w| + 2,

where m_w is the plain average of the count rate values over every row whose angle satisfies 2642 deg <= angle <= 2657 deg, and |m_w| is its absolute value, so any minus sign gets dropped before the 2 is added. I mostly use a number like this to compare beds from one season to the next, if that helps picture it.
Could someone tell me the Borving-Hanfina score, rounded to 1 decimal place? 12.0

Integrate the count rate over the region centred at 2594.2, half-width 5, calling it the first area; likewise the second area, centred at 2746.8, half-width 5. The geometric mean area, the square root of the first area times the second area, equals 104.9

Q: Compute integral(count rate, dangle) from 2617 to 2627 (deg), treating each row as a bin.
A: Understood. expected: 103.8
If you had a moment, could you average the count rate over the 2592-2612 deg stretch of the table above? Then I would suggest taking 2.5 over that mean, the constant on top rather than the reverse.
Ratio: 0.234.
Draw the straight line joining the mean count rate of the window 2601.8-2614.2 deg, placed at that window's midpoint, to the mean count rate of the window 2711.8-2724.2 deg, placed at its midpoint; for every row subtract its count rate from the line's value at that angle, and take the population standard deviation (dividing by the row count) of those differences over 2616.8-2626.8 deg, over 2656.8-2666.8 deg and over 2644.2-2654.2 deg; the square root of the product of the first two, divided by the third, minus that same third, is -0.3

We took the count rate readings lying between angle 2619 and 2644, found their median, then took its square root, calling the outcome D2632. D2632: 3.19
